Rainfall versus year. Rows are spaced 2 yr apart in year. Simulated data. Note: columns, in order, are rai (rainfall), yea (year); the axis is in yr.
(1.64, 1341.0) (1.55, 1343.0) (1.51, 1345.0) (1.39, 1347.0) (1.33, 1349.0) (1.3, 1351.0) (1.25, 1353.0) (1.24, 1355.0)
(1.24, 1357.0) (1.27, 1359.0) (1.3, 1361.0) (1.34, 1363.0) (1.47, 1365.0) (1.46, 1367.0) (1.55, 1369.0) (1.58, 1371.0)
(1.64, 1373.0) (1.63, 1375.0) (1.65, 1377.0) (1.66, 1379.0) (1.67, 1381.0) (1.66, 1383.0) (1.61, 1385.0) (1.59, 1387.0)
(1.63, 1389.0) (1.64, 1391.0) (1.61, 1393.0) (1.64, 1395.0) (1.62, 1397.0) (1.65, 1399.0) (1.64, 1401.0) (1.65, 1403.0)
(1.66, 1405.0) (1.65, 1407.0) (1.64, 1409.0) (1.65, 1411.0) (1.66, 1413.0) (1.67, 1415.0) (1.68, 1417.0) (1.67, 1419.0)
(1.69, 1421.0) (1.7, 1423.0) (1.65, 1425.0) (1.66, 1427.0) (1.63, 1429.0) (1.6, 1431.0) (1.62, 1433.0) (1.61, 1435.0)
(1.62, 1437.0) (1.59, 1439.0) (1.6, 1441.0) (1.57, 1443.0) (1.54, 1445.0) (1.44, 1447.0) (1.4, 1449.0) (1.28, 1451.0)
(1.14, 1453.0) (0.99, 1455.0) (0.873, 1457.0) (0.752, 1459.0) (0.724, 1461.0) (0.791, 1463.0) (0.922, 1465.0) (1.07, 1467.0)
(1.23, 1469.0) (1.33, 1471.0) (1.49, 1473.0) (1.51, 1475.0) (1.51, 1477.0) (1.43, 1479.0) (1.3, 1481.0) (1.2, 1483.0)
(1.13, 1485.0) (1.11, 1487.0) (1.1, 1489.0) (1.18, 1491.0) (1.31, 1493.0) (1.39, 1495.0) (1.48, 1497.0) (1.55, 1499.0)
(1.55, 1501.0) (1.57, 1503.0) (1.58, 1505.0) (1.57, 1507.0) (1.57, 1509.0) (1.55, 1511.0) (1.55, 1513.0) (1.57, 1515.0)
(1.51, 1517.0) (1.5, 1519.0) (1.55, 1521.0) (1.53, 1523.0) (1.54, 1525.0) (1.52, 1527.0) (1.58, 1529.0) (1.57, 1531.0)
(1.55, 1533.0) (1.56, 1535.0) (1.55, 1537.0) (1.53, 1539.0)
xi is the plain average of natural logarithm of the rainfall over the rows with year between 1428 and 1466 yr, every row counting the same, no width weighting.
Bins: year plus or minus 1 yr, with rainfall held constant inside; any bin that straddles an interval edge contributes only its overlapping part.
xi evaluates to 0.22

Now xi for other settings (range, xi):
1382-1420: 0.50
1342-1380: 0.36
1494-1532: 0.43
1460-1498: 0.18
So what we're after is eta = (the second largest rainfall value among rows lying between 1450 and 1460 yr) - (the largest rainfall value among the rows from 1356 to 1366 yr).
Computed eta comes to -0.33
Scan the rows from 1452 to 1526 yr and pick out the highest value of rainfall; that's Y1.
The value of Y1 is 1.58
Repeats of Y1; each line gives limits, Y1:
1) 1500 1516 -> 1.58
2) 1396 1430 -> 1.7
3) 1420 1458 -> 1.7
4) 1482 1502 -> 1.55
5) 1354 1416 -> 1.67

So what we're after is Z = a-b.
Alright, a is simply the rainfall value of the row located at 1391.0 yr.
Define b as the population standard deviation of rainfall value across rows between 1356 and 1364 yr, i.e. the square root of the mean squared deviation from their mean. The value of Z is 1.60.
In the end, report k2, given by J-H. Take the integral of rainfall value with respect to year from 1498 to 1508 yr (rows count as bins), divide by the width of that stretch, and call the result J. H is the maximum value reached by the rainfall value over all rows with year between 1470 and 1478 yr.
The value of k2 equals 0.05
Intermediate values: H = 1.51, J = 1.56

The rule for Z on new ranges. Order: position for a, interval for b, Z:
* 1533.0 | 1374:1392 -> 1.53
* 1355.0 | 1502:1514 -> 1.23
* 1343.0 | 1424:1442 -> 1.53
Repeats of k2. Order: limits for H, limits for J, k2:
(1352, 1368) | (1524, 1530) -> 0.08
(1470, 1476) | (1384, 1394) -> 0.11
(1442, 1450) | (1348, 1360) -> -0.30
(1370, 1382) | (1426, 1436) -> -0.05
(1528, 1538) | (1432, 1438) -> 0.04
